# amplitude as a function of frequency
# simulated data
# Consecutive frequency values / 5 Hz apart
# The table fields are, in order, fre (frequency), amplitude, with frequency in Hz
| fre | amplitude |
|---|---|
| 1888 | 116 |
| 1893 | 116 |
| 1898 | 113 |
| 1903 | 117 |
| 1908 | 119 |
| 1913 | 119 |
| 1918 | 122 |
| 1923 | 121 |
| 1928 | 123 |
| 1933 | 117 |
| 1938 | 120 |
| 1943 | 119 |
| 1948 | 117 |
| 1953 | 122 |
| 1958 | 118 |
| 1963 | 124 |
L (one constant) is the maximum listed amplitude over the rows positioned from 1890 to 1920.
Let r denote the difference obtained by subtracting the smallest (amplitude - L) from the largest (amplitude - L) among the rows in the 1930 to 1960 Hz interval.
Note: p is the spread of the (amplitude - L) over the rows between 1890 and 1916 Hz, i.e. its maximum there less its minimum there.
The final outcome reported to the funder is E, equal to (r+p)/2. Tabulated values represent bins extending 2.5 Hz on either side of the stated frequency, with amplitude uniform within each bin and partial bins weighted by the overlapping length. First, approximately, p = 6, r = 5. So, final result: 5.5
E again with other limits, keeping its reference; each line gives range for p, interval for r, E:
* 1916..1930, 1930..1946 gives 2.5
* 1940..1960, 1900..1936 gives 5.5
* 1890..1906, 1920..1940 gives 5.0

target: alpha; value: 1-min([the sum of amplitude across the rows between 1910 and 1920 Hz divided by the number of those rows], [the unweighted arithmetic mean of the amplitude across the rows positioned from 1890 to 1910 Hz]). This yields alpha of -115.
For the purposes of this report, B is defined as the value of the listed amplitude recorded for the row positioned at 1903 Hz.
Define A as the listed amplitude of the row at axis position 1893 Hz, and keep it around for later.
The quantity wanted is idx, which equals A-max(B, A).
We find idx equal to -1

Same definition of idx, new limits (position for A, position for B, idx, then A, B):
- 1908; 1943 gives 0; 119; 119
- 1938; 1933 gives 0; 120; 117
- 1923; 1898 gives 0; 121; 113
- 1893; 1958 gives -2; 116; 118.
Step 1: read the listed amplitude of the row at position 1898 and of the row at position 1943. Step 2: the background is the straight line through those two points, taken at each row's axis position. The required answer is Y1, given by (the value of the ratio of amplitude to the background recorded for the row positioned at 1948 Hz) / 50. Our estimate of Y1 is 0.0196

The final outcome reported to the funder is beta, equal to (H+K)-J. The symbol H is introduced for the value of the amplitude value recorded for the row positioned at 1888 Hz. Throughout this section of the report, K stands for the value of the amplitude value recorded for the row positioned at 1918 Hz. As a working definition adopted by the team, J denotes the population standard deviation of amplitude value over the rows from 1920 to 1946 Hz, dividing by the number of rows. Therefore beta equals 236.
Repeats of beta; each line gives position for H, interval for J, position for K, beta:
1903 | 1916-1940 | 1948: 232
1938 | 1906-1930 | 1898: 231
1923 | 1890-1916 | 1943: 238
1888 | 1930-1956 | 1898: 227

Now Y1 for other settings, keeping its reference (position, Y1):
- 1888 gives 0.0208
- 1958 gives 0.0195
